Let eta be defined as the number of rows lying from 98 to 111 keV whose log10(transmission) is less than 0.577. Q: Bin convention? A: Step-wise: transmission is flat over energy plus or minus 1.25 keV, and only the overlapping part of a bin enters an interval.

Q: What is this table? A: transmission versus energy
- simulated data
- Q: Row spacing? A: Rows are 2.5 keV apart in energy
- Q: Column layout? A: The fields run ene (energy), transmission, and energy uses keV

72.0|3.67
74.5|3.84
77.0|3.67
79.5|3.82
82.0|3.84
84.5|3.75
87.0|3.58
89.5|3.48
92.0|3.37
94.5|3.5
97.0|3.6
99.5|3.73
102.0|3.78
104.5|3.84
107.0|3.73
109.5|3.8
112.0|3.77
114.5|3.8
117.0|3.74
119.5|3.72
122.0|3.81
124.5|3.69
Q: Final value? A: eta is 2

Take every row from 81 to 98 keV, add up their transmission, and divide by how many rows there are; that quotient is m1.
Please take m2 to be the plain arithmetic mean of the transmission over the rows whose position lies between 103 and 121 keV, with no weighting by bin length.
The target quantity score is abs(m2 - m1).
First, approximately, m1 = 3.59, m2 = 3.77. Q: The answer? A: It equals 0.18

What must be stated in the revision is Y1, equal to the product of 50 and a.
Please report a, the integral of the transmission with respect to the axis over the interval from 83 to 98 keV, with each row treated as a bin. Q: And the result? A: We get 2663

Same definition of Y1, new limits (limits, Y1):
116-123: 1314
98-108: 1883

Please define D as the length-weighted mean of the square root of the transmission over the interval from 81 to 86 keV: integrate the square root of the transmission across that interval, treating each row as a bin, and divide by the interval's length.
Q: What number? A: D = 1.945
